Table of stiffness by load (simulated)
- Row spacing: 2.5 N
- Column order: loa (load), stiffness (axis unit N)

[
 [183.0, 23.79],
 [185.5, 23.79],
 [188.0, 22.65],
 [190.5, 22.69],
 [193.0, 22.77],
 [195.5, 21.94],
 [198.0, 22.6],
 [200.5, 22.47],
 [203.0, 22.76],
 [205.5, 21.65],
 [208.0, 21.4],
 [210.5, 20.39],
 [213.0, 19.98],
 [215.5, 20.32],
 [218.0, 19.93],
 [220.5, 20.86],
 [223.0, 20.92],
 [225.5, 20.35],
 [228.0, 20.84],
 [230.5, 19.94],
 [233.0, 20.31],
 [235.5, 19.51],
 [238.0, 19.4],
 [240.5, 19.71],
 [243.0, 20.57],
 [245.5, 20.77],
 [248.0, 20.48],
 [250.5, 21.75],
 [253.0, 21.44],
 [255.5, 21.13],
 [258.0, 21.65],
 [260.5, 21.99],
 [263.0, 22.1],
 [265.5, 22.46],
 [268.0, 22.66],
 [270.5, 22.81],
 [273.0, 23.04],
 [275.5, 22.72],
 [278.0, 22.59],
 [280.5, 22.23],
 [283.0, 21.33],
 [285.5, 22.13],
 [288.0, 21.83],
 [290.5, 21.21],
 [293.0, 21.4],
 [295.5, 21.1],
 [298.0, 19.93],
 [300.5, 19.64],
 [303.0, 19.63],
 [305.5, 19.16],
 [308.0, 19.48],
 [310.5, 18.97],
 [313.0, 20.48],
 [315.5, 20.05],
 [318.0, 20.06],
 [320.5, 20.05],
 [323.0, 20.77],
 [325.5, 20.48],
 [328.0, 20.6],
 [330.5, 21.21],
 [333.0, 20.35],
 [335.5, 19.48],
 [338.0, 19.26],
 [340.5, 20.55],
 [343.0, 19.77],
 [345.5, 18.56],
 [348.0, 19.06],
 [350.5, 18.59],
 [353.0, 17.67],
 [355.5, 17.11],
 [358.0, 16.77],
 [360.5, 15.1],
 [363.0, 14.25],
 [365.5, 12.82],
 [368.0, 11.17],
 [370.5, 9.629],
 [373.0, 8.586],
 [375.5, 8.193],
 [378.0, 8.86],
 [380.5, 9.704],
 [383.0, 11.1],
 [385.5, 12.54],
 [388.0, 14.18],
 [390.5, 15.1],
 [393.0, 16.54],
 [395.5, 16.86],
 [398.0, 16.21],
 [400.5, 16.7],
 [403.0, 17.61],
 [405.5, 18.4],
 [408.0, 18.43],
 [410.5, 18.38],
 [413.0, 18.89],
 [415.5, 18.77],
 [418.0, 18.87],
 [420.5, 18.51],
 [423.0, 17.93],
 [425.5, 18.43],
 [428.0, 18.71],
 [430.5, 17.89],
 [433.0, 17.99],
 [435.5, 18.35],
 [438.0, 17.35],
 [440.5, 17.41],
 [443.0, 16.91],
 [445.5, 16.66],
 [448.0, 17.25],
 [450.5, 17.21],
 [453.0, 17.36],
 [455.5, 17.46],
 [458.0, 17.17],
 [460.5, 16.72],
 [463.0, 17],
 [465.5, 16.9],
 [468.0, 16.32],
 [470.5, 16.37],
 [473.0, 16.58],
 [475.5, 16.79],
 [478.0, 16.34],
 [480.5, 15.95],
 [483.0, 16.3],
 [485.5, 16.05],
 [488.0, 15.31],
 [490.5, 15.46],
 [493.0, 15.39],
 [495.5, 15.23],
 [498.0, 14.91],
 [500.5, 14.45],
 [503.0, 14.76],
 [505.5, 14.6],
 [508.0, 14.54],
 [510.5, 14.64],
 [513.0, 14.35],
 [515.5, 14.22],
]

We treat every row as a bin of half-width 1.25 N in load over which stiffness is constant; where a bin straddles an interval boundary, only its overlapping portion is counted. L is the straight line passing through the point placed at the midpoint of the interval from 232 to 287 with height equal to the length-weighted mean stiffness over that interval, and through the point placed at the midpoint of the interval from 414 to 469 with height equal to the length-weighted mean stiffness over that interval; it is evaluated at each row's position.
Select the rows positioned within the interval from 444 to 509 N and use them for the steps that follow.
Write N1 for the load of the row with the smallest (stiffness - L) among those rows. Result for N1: 500.5 N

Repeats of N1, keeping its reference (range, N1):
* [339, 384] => 375.5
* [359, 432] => 375.5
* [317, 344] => 338.0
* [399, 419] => 400.5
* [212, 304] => 238.0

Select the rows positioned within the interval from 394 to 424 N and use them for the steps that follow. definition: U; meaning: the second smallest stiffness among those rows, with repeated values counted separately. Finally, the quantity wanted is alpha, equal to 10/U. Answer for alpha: 0.60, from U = 16.7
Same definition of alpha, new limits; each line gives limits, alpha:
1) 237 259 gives 0.51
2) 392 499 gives 0.66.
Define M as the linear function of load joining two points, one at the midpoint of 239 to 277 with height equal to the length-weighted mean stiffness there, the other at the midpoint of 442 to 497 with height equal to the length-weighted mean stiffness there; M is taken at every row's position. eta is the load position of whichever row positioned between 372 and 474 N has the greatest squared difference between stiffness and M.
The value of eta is 375.5 N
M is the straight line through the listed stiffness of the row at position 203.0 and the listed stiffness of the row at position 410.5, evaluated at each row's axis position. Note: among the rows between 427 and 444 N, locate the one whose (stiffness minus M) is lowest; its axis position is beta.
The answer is 443.0 N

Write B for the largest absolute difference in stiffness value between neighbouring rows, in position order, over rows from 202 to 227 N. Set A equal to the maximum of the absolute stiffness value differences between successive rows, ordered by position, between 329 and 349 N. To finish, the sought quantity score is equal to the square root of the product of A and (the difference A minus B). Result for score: 0.48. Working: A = 1.3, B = 1.11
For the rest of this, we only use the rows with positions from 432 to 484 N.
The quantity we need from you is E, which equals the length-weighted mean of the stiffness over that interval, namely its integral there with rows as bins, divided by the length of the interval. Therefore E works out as 17.0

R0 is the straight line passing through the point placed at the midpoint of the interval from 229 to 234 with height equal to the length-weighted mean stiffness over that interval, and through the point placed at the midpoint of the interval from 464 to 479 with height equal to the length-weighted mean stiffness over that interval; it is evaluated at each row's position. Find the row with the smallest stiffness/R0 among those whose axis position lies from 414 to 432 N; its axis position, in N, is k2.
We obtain 423.0 N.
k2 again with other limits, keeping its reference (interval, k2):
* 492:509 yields 500.5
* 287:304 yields 300.5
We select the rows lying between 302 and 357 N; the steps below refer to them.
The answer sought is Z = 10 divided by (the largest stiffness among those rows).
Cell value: 0.471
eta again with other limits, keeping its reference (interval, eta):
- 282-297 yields 285.5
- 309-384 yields 375.5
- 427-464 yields 428.0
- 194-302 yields 213.0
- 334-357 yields 355.5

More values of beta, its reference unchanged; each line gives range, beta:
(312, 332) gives 315.5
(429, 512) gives 500.5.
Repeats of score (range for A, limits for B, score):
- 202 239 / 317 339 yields 0.52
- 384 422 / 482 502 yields 1.21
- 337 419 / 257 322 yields 0.52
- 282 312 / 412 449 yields 0.45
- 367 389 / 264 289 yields 1.10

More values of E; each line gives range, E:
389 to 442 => 17.8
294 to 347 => 20.0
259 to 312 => 21.4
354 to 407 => 13.7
